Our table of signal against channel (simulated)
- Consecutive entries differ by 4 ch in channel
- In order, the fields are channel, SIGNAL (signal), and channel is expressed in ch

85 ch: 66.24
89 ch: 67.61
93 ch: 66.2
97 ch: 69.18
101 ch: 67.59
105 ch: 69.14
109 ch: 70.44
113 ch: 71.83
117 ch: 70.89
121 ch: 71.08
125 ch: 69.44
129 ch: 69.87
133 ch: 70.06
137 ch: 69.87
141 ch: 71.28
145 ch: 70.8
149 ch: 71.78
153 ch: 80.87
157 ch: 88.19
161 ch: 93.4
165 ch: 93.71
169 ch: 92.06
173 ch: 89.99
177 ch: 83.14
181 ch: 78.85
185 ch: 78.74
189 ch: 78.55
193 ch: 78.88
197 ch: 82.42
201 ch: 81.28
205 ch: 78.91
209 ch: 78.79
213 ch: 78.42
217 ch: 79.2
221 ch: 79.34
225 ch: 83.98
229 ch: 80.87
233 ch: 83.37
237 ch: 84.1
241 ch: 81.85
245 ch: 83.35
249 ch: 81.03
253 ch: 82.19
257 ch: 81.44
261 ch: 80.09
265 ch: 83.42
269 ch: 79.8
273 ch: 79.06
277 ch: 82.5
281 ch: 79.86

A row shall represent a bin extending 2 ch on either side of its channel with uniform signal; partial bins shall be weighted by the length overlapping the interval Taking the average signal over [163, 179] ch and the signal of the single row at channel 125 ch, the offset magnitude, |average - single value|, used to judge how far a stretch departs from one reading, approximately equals 20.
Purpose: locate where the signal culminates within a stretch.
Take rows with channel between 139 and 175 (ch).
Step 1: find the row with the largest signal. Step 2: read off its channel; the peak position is 165 ch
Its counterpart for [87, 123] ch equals 113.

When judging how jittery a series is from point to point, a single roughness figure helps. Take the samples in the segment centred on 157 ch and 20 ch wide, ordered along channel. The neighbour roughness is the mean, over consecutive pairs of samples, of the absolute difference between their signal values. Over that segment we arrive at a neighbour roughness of 5.5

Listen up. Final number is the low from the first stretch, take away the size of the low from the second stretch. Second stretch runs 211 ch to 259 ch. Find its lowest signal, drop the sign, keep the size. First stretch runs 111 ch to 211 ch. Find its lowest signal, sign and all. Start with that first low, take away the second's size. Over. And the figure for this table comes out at -9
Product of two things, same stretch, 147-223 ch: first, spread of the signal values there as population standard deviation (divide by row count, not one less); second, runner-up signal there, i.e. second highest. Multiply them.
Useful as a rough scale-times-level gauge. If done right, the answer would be 552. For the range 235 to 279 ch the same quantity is 128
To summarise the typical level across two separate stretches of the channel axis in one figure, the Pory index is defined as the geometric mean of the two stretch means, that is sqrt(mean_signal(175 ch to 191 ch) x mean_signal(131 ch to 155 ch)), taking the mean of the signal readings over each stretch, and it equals 76.0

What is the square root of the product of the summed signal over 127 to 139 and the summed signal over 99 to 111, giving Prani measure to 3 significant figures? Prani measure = 208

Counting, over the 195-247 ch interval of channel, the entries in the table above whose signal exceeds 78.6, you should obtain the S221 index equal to 12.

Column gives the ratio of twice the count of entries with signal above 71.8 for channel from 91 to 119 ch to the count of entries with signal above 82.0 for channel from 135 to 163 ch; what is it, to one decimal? 1.0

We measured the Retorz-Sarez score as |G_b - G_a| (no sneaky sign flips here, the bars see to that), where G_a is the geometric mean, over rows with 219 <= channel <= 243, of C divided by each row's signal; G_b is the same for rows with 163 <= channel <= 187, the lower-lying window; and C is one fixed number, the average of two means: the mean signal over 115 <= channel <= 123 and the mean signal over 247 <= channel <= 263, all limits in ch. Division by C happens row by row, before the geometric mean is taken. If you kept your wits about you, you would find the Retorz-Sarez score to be 0.039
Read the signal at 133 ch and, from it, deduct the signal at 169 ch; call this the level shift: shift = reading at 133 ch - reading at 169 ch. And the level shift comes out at -22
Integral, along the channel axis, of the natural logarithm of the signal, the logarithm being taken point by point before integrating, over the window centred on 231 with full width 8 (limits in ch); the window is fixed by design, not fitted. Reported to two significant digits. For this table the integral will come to 35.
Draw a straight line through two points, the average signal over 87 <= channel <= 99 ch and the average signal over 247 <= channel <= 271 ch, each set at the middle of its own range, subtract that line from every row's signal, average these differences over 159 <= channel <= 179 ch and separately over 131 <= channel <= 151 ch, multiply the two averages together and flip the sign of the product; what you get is 14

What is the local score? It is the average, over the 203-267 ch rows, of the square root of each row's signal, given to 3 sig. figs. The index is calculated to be 9.01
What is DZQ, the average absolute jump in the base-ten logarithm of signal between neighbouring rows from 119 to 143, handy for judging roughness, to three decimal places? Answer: 0.005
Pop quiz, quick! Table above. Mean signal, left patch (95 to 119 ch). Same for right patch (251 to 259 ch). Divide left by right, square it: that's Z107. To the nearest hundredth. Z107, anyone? 0.73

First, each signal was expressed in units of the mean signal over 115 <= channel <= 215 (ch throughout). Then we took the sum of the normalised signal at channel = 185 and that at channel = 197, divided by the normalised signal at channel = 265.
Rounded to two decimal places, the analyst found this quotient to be 1.93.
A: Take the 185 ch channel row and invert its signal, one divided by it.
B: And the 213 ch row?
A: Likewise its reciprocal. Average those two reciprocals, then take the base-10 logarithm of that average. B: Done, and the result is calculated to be -1.895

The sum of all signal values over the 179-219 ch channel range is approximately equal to 794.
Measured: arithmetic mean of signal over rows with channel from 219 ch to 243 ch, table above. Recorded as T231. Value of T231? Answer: 82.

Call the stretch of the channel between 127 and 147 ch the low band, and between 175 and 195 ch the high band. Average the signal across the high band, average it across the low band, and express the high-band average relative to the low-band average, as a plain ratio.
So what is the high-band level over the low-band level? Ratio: 1.13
